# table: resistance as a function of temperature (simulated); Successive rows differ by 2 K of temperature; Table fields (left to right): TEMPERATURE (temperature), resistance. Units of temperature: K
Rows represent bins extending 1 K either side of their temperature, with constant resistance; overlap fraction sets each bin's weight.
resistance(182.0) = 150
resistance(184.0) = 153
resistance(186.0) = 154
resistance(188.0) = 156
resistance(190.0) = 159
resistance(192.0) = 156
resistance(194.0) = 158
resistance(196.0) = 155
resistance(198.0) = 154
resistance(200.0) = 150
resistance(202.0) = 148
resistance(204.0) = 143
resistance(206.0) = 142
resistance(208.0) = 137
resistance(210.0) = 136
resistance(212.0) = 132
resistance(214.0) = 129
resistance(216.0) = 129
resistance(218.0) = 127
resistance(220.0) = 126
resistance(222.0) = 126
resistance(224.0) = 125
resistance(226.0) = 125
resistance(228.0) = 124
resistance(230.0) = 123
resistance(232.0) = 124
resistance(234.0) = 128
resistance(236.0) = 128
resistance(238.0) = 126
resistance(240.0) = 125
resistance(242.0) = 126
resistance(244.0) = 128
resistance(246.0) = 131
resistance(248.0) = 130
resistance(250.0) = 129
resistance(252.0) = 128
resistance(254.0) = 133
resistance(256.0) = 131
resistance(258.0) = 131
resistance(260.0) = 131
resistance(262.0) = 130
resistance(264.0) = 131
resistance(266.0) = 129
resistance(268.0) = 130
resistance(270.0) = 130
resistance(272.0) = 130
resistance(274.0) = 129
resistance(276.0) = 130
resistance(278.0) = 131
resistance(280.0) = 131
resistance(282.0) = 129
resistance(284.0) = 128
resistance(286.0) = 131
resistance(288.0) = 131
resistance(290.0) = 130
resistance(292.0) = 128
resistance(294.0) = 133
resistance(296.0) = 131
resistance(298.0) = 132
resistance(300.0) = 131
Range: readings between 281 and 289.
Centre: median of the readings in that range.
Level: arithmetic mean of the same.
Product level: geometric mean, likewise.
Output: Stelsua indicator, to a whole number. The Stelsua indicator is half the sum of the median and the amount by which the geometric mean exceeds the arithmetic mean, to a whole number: 65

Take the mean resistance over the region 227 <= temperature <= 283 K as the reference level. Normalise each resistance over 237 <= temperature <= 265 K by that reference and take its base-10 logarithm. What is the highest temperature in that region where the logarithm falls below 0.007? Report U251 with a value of 262.0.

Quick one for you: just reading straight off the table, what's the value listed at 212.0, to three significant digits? 132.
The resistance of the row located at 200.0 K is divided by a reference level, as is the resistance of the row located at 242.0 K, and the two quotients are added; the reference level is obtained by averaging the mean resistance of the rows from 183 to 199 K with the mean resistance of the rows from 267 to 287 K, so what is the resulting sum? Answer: 1.933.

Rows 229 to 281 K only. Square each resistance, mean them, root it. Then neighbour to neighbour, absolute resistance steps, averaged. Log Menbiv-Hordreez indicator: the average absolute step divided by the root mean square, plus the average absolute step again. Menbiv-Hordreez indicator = 1.3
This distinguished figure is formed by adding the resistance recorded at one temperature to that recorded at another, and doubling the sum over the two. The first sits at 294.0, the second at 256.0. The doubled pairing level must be 528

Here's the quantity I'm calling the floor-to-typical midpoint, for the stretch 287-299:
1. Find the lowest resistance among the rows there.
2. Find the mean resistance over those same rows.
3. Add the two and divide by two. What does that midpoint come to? 129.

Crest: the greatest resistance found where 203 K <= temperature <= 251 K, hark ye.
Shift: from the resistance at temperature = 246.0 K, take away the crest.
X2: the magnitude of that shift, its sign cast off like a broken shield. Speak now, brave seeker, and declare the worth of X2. 12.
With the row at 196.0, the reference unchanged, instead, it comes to 12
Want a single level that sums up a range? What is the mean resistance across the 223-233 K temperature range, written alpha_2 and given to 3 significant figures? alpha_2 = 124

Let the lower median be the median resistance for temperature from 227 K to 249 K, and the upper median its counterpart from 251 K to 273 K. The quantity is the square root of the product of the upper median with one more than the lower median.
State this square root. 128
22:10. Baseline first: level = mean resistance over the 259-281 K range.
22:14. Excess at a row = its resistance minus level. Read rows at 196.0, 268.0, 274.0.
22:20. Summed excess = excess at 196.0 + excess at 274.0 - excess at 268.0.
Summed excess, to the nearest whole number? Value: 24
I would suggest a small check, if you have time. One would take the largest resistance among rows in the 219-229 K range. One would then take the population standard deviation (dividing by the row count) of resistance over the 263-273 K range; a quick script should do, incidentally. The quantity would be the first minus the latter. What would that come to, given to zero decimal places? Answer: 125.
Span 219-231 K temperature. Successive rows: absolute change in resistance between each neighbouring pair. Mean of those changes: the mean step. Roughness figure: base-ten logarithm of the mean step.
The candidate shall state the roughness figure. -0.22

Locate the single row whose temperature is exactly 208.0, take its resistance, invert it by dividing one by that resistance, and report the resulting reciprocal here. 0.0073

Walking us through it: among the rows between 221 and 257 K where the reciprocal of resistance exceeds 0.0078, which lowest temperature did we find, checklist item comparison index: 222.0 K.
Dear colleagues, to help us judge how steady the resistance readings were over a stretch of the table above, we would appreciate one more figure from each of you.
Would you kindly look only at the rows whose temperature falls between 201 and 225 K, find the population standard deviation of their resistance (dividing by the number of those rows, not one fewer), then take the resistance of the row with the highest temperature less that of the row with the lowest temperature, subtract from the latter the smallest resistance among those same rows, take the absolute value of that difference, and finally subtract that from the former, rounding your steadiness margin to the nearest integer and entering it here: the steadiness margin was -141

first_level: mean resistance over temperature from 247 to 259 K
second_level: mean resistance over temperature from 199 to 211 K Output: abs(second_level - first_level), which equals 12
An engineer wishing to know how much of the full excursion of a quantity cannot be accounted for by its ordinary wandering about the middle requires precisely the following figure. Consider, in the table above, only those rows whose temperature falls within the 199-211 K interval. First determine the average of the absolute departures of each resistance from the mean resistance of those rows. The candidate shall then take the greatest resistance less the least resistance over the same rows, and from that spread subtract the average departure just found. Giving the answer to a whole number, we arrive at 10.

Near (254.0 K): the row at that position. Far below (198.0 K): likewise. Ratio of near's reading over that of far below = 0.864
